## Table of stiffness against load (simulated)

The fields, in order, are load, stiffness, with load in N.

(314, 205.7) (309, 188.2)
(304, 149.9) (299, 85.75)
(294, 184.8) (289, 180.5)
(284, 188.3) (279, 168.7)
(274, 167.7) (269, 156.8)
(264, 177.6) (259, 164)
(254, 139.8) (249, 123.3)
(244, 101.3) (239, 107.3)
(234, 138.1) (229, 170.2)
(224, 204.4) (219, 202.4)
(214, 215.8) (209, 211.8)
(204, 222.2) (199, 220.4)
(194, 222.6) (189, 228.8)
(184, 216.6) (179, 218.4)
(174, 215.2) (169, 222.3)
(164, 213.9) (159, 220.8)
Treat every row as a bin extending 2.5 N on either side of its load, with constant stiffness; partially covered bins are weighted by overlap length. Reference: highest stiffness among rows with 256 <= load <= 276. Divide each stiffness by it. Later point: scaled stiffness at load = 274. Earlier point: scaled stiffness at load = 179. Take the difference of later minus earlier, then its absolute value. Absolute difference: 0.3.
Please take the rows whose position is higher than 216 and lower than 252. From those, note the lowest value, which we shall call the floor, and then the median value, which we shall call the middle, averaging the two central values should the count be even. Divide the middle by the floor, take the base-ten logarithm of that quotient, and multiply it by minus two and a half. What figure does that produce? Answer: -0.34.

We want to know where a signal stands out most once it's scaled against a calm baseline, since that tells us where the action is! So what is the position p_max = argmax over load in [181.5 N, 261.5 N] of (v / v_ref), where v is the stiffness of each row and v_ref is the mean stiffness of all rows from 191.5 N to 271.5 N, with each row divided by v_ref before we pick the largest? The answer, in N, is 189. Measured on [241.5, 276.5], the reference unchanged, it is 264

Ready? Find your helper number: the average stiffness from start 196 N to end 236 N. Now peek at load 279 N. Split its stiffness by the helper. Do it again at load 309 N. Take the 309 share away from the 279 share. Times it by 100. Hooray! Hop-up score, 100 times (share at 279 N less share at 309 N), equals -10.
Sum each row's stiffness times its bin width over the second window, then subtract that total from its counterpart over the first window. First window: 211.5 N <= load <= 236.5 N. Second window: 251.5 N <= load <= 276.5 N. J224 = 625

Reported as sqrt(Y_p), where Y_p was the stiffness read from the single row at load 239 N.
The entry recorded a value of 10.4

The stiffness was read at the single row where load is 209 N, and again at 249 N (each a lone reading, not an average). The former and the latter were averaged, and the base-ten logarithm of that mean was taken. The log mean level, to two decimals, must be 2.22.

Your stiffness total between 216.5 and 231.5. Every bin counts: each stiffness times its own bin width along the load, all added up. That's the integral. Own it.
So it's 2885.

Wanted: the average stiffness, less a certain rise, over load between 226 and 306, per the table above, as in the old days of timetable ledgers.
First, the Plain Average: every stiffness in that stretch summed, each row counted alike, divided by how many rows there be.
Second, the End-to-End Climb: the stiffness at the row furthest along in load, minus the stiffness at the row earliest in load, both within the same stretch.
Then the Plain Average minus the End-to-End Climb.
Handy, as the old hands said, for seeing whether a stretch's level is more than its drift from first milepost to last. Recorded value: 171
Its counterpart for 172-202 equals 215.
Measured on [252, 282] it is 134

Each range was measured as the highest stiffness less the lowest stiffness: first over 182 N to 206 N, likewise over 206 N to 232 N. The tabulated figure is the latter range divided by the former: 3.7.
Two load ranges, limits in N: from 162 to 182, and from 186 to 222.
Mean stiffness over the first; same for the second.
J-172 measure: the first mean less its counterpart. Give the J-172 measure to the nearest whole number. 0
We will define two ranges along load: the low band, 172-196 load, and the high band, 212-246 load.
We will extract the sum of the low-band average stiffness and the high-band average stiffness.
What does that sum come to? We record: 383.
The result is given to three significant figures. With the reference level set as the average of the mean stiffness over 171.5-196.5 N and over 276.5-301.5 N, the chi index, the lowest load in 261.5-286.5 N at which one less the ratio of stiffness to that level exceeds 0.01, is 264 N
